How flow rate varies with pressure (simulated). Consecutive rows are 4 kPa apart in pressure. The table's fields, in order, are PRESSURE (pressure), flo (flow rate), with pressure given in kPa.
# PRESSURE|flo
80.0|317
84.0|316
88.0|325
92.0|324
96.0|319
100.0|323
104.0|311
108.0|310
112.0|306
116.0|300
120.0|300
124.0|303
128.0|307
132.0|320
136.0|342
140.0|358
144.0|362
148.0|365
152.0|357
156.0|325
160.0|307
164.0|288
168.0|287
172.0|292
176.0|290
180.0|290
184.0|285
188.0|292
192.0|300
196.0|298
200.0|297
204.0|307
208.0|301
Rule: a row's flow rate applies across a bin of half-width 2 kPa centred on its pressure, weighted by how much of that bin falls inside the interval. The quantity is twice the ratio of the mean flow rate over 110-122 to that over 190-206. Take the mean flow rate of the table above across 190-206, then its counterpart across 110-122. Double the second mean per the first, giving 2.01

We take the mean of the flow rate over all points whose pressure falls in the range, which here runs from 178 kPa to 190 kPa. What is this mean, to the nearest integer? 289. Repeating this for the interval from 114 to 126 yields 301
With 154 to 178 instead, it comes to 298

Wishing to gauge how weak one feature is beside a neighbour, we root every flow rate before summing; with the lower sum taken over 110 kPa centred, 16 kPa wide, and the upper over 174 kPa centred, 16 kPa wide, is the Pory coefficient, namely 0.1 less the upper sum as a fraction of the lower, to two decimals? -0.87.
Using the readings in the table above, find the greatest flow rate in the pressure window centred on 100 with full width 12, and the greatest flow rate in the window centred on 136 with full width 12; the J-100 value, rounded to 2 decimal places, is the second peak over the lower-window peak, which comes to 1.11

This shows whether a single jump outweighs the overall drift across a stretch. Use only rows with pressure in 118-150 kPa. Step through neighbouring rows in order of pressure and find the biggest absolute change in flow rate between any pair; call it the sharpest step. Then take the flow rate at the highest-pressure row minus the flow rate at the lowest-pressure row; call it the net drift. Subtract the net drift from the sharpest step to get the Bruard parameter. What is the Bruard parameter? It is -43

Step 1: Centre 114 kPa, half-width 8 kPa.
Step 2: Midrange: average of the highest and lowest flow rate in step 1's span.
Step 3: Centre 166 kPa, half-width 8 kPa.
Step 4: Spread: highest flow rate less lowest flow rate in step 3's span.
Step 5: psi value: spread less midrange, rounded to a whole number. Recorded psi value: -285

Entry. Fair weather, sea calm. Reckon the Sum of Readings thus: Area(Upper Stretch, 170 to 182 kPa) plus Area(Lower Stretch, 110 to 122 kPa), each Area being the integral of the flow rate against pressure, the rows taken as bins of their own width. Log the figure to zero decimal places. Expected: 7112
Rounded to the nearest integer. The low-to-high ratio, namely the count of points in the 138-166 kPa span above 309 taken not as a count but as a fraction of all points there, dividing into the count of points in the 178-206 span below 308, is 10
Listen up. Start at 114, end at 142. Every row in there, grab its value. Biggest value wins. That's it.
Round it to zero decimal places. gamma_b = 358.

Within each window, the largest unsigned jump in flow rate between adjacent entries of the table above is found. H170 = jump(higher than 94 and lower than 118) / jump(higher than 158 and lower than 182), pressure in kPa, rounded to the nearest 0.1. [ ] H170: 0.6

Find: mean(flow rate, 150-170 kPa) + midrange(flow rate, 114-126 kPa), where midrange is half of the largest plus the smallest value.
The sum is 614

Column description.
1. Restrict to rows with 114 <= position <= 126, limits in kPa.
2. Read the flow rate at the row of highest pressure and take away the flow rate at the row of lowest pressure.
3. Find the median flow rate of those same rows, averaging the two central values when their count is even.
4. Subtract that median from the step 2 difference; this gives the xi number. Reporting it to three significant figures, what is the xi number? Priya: -297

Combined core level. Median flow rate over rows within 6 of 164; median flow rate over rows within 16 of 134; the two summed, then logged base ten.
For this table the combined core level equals 2.79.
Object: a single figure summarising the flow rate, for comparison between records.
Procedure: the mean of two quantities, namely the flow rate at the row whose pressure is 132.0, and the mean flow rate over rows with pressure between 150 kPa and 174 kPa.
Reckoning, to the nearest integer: 315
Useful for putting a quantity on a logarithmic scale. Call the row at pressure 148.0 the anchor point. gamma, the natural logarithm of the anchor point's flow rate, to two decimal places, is 5.90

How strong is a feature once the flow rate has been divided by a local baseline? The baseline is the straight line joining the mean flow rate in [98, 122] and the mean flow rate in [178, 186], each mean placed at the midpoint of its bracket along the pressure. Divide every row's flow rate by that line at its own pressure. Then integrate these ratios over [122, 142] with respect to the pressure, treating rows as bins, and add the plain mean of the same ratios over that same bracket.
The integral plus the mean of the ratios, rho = 22.7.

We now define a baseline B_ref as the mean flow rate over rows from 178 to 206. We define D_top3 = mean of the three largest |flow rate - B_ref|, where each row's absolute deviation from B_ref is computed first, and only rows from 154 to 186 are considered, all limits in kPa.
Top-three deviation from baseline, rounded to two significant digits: 17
